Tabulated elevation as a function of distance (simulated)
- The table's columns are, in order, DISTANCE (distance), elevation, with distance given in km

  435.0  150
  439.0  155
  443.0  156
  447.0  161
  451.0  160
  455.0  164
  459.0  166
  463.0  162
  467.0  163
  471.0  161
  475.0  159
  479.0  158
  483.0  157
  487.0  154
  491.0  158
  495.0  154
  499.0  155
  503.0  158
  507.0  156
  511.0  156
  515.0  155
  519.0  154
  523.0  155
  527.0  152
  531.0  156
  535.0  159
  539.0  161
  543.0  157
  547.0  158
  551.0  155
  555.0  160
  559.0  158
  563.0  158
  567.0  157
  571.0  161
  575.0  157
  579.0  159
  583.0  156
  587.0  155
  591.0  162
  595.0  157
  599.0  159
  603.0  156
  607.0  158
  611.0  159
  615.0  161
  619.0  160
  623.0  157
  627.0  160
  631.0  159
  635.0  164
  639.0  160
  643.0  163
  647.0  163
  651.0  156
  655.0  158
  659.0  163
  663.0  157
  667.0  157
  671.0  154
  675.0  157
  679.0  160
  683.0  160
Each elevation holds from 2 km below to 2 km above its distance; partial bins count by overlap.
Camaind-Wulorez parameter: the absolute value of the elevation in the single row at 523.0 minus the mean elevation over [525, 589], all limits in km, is 2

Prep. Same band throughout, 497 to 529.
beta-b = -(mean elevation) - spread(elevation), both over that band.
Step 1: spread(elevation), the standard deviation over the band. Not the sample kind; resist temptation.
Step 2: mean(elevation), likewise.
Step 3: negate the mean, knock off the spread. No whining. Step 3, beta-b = -157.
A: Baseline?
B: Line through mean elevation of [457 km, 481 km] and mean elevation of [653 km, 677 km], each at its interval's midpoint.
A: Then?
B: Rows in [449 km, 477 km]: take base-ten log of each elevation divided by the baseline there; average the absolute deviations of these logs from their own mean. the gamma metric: 0.0049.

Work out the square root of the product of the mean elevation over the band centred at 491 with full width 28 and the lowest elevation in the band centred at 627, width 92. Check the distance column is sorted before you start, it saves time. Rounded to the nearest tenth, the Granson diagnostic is 155.1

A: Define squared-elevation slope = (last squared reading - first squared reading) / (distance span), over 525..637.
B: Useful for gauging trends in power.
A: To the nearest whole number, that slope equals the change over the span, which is 35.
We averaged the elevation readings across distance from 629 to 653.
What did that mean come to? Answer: 161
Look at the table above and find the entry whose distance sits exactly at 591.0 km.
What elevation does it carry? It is 162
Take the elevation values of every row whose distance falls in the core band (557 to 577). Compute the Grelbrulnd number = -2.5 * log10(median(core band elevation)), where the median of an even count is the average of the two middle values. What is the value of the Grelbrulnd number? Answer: -5.50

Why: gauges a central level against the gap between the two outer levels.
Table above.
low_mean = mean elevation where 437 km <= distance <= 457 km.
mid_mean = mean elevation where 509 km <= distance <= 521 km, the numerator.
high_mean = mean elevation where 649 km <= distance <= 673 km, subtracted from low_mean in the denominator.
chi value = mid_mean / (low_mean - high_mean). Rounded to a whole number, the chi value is 91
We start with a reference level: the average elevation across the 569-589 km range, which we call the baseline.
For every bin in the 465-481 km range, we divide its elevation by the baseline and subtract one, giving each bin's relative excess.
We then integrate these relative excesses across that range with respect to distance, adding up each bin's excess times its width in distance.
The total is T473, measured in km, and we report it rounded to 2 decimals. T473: 0.27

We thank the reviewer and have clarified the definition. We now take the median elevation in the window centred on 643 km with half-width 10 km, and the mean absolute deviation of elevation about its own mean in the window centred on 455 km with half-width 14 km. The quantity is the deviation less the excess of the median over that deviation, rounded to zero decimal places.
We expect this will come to -158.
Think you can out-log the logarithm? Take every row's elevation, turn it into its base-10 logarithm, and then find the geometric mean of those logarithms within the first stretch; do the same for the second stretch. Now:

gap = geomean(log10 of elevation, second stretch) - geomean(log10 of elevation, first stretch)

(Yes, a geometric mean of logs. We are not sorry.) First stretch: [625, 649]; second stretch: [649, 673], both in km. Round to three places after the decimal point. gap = -0.011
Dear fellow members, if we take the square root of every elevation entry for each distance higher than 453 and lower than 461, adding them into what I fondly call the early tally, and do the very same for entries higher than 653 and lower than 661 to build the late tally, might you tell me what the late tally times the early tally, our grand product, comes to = 651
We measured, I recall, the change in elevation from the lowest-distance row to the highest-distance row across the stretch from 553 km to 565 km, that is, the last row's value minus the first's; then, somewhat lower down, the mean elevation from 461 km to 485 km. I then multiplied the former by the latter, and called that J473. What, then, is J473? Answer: -320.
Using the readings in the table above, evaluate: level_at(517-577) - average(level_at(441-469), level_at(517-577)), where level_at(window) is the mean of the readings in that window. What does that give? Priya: -2.3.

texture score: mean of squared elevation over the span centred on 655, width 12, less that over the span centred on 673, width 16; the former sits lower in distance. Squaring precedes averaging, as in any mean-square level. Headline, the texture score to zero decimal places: 636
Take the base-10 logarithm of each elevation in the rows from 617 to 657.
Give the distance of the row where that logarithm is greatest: 635.0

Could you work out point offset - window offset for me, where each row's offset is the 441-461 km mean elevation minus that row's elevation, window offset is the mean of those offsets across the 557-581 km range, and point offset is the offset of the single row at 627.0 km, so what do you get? -2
